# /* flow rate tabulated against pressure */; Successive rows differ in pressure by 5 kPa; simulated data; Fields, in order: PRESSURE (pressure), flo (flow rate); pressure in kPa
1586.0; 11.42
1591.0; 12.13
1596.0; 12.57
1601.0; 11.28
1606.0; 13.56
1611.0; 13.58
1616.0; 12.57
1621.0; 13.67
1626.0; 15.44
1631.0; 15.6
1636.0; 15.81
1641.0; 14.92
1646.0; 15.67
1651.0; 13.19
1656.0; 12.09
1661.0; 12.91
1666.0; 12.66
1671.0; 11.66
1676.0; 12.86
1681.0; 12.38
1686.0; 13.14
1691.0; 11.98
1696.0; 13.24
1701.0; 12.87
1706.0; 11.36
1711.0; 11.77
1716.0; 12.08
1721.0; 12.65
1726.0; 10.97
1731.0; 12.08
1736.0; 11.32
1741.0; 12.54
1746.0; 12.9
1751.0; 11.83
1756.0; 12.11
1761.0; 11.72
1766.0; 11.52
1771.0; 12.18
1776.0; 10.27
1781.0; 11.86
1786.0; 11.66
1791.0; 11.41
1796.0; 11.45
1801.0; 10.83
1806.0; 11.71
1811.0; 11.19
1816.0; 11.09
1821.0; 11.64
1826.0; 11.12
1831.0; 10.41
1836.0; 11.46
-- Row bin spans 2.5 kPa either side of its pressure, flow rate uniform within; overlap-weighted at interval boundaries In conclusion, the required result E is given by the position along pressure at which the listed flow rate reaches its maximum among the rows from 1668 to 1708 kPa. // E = 1696.0 kPa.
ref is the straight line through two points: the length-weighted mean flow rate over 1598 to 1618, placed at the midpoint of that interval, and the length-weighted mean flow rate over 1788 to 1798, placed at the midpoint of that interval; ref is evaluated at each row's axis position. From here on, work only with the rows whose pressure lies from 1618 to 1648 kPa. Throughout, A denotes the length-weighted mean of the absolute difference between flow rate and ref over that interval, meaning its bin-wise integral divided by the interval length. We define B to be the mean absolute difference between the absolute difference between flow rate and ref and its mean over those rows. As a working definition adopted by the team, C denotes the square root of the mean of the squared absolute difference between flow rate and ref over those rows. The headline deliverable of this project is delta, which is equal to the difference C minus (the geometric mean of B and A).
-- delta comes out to 1.48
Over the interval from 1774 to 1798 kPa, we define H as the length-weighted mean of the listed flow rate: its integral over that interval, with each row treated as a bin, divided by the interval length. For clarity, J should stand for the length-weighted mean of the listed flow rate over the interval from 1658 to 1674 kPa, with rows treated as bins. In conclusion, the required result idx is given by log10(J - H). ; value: 0.0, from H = 11.3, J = 12.4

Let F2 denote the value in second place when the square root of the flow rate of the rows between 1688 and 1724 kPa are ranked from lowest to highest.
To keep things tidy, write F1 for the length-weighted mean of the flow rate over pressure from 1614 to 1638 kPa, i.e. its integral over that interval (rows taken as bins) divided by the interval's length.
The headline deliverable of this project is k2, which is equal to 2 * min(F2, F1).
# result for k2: 6.86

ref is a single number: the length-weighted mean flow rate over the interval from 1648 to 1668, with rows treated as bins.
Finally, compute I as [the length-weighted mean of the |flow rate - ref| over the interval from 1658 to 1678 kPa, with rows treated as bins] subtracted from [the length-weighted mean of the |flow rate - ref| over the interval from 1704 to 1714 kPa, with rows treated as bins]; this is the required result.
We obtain 0.81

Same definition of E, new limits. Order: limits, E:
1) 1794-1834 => 1806.0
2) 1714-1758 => 1746.0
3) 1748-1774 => 1771.0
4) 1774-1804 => 1781.0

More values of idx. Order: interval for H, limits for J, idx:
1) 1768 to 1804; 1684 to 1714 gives 0.0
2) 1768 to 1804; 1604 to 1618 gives 0.3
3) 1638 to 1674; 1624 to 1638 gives 0.4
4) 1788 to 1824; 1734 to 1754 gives -0.1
